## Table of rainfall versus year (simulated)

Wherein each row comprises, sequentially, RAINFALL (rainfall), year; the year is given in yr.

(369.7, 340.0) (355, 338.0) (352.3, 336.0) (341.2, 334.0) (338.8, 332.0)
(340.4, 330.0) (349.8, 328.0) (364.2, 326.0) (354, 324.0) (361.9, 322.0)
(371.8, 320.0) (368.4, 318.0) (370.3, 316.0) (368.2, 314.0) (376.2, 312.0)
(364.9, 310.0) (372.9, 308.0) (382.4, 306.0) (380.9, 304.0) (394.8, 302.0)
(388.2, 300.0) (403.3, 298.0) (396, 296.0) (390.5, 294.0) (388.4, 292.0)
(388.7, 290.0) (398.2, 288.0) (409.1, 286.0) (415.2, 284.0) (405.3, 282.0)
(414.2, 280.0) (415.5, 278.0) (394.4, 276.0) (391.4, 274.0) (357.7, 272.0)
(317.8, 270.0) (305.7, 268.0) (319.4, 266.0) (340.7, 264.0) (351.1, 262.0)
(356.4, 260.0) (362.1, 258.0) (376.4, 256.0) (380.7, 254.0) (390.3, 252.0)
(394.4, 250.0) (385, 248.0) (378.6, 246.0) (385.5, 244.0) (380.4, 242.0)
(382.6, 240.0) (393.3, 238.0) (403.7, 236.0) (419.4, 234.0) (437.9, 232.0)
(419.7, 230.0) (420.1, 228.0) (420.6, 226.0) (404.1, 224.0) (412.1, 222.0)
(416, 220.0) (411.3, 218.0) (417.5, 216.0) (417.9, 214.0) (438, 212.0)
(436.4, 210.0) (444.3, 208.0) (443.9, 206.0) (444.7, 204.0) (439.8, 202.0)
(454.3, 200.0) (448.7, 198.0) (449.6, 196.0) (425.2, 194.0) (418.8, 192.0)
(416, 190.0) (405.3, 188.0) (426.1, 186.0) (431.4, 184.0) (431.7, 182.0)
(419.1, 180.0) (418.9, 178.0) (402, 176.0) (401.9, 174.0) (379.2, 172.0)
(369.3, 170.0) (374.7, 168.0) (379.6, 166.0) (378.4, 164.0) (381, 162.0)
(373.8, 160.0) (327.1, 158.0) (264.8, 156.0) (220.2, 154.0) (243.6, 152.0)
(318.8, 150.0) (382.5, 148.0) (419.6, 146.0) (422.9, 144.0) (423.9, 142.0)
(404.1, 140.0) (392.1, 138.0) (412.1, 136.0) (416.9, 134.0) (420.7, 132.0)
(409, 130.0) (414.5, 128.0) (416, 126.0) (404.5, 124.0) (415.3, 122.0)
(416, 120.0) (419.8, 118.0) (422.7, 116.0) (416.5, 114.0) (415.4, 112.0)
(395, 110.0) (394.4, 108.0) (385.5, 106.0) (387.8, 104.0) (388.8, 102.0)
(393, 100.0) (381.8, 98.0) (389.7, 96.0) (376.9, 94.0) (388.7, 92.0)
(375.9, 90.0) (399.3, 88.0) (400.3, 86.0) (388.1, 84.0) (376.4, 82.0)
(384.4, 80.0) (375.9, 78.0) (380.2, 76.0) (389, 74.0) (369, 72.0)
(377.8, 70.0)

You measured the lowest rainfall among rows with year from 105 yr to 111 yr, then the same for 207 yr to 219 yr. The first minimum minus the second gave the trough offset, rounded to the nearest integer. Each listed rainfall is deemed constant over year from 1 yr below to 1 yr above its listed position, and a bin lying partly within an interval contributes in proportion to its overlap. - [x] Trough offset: -26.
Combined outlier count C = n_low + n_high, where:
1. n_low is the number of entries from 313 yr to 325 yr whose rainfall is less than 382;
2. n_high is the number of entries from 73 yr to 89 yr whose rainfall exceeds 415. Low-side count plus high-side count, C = 6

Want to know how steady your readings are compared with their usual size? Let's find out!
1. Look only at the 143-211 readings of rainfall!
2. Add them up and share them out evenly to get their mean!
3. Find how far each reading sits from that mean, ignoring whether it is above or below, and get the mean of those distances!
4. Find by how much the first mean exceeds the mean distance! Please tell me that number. 351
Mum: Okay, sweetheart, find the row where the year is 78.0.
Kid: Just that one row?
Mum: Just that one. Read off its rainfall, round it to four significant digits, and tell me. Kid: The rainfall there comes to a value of 375.9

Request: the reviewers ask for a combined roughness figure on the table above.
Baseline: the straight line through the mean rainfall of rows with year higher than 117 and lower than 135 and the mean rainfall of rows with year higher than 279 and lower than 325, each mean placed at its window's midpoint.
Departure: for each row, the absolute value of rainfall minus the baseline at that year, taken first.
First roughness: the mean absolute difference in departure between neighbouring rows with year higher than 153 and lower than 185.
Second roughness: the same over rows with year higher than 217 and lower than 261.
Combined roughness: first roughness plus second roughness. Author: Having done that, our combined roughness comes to 23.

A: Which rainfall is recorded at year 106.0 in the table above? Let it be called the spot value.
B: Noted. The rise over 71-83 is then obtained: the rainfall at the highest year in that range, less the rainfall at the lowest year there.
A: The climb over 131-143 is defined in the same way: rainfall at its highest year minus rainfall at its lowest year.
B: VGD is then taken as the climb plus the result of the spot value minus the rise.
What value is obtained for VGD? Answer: 381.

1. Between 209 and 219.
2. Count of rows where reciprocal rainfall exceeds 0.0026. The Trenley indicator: 0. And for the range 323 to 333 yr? 5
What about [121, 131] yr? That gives 0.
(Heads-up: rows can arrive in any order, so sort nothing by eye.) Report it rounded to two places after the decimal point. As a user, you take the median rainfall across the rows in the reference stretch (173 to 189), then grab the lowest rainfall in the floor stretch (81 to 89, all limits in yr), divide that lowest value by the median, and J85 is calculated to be 0.90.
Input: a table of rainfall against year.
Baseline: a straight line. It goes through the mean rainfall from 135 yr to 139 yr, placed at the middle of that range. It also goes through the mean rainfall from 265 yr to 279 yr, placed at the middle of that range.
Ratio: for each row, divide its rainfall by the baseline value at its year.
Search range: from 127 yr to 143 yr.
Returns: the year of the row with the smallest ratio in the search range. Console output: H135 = 138.0 yr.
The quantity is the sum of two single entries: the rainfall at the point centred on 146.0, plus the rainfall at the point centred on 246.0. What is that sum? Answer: 798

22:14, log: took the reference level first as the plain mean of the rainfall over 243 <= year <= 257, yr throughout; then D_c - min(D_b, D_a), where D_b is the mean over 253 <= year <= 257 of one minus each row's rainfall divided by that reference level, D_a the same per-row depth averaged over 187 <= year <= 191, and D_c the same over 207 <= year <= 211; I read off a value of -0.08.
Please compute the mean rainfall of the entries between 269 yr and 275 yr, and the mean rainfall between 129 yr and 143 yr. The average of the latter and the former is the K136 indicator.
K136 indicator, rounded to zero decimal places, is 383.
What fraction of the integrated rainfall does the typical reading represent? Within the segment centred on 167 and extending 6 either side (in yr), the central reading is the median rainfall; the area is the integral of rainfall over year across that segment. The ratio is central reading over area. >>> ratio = 0.0837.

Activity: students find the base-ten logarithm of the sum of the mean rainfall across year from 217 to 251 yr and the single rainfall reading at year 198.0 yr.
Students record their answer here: 2.93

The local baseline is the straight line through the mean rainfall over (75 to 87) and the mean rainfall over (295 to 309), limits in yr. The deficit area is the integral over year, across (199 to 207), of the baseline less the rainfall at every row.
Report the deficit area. -473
